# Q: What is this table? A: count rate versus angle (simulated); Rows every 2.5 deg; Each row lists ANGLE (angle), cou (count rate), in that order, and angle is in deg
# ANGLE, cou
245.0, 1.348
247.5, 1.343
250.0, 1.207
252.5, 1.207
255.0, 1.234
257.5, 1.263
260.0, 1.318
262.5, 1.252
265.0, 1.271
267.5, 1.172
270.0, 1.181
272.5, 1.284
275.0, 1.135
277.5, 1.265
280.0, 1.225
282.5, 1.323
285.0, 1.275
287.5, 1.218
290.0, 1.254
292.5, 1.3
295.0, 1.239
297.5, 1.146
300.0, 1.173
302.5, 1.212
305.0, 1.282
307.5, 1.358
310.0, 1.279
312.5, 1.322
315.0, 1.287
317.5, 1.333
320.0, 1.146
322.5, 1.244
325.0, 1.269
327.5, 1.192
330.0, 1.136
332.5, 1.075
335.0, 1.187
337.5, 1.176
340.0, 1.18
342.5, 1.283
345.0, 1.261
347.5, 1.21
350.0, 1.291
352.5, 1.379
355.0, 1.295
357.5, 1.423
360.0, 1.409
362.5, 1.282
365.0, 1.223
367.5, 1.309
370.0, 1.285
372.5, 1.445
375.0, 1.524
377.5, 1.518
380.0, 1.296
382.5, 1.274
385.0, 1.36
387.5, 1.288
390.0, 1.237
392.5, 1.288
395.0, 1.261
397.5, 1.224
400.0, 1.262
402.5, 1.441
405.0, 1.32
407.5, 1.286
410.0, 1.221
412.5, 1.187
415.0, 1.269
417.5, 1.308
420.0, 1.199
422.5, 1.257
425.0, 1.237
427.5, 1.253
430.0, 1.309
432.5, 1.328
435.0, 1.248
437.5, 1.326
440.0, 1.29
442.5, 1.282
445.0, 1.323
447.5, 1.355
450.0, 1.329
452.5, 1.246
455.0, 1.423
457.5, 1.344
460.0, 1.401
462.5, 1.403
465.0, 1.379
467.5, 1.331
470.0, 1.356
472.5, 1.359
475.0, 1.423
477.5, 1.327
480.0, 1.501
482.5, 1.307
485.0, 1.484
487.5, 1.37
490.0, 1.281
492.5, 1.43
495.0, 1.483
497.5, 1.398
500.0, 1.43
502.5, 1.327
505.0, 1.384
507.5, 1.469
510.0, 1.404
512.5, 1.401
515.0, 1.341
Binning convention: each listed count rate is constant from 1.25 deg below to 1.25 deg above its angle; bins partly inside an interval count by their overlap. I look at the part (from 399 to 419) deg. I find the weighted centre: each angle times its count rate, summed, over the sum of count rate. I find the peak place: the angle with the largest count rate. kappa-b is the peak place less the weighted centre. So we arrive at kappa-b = -6.1 deg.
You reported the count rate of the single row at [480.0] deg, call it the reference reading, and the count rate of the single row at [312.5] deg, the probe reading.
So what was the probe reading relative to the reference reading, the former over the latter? 0.88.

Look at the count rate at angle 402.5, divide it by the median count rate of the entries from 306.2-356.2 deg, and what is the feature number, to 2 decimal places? 1.14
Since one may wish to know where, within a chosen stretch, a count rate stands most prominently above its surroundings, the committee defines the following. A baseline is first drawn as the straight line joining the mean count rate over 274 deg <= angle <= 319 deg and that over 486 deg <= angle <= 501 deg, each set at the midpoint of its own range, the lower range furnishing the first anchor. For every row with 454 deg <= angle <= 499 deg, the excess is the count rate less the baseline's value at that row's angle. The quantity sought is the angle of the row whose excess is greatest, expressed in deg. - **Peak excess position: 480.0 deg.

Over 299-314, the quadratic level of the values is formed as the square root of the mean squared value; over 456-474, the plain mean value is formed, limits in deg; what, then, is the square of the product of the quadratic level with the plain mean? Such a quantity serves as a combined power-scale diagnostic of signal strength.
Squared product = 3.0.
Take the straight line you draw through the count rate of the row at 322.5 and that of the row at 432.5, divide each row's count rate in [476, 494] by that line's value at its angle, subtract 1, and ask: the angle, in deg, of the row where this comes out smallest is 490.0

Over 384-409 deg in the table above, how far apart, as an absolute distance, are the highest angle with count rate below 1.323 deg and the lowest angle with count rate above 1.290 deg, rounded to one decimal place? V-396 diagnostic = 22.5 deg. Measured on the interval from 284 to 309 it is 12.5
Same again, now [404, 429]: 22.5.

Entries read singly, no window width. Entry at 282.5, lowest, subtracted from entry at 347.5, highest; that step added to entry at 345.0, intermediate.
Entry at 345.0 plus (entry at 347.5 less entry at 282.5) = 1.15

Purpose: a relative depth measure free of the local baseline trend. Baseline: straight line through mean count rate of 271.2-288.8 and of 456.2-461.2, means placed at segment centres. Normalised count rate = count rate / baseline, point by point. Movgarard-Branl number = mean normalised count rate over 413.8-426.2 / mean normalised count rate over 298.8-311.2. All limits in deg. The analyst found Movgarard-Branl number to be 0.93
